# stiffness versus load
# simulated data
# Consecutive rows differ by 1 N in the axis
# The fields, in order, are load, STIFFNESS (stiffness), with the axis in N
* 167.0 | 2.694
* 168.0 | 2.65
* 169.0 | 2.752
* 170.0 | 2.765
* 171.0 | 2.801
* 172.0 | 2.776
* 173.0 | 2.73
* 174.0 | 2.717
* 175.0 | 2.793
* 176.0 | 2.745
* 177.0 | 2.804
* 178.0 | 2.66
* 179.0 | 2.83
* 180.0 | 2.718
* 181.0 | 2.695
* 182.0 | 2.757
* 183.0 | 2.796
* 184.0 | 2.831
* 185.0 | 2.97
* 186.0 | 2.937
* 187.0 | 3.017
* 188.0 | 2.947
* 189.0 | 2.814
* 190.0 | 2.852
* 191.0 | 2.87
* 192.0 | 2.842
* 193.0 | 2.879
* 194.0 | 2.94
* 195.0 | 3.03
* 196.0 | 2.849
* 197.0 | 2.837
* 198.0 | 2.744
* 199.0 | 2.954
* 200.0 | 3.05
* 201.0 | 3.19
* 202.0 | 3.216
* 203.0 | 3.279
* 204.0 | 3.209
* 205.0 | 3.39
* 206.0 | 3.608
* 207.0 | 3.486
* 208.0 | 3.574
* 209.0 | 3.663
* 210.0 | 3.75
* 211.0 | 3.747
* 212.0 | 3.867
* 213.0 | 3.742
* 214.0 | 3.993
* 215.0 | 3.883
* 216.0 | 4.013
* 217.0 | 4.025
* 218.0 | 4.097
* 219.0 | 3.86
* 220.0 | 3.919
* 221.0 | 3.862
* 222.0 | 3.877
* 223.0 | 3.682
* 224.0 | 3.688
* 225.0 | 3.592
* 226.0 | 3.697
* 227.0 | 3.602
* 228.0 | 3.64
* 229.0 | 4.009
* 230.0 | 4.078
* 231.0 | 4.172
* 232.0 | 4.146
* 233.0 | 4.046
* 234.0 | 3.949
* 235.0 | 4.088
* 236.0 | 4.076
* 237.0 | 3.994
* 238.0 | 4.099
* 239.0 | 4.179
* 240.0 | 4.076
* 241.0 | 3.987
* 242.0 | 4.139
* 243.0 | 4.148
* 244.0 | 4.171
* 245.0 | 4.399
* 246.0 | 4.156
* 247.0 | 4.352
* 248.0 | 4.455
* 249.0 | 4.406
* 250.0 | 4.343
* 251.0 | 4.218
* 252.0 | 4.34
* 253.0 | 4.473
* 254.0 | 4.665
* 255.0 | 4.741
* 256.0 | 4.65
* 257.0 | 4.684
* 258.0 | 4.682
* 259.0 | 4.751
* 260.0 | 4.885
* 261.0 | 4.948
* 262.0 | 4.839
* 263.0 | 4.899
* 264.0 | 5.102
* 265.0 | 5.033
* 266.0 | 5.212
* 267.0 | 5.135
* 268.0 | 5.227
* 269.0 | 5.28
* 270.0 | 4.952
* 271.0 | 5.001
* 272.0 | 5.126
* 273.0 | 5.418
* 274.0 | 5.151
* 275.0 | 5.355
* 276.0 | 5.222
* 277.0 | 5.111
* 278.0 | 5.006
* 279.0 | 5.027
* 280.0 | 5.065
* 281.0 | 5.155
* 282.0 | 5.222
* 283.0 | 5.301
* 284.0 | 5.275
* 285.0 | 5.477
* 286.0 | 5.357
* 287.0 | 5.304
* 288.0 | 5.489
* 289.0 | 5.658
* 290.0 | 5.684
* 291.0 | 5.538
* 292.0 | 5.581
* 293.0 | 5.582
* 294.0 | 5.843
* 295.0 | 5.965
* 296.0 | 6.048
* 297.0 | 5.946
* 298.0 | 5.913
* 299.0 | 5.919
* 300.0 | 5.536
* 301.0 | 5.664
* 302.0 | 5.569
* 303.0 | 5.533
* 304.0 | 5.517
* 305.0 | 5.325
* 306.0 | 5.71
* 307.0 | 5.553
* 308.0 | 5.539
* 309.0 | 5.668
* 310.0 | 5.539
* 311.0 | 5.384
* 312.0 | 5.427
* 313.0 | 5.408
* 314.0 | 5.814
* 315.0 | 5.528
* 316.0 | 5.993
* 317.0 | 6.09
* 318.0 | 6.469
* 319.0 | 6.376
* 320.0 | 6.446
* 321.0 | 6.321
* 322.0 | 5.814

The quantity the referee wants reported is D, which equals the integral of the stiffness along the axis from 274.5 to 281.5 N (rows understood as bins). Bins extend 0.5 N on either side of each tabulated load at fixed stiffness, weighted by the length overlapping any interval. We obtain 35.9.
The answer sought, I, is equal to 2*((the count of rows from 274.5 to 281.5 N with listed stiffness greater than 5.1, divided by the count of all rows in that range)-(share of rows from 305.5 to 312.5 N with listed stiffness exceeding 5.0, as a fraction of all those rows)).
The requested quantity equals -0.9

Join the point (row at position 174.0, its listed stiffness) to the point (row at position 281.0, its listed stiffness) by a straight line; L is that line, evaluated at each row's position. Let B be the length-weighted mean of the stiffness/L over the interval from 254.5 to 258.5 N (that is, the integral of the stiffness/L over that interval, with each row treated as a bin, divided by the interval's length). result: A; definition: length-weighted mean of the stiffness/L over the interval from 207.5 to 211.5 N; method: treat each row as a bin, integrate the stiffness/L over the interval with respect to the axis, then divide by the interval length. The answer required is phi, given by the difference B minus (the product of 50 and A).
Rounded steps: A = 1.045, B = 1.020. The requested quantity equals -51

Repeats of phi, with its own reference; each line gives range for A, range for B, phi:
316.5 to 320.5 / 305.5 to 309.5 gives -52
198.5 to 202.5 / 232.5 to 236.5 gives -46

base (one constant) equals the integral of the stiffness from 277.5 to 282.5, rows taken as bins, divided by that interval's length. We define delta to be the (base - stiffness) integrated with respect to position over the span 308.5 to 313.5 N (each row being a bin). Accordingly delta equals -2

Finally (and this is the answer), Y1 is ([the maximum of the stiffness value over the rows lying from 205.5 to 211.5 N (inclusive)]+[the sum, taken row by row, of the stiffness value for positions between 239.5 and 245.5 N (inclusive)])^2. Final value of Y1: 822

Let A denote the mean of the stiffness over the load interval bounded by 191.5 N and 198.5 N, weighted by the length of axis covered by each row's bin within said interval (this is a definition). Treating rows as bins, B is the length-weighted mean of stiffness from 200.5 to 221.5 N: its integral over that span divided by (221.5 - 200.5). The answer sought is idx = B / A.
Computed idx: 1.28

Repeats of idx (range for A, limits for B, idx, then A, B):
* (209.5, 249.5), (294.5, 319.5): 1.44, 4.0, 5.7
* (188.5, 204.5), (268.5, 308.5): 1.83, 3.0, 5.4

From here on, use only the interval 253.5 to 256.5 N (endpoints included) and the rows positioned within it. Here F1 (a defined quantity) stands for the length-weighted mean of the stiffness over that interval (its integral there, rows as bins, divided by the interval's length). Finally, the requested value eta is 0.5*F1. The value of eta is 2.3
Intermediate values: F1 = 4.7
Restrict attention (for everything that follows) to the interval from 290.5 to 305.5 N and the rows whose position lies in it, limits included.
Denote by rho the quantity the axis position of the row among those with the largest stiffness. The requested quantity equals 296.0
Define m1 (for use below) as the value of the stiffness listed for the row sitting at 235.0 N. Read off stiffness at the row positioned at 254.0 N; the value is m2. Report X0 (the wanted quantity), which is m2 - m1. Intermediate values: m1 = 4.088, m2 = 4.665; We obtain 0.6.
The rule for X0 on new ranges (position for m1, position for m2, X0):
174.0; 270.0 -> 2.2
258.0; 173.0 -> -2.0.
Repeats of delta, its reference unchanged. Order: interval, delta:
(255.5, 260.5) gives 2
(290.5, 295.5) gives -3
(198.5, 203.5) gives 10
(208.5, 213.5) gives 7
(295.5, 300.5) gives -4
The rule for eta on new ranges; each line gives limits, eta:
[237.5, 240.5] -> 2.1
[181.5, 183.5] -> 1.4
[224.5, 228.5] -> 1.8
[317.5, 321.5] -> 3.2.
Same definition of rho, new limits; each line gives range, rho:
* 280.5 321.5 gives 318.0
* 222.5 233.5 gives 231.0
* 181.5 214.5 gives 214.0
